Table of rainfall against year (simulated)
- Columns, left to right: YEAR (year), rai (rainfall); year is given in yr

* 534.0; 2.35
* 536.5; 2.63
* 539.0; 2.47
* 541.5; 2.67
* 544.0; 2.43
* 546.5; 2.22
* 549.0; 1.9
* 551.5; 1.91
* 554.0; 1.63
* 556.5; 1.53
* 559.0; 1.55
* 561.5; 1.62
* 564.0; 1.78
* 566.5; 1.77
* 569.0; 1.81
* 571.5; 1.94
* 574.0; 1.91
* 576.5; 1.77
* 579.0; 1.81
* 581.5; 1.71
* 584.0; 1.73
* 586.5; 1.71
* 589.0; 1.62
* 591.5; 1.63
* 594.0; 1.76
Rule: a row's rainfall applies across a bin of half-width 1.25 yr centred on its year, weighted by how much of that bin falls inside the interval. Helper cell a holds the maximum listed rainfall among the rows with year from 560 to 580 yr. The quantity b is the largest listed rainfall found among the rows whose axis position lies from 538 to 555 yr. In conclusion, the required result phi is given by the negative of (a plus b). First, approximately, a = 1.94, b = 2.67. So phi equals -4.6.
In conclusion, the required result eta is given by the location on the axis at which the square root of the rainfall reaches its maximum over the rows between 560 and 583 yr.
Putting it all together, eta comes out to 571.5 yr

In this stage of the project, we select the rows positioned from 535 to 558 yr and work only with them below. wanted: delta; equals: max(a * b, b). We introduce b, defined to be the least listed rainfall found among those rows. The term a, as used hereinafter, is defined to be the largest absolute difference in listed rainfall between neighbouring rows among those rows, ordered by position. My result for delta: 1.53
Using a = 0.32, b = 1.53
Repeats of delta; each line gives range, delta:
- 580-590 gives 1.62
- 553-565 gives 1.53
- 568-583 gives 1.71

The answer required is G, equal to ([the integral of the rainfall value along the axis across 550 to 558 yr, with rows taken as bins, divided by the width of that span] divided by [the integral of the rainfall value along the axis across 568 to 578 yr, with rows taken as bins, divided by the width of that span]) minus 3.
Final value -2.09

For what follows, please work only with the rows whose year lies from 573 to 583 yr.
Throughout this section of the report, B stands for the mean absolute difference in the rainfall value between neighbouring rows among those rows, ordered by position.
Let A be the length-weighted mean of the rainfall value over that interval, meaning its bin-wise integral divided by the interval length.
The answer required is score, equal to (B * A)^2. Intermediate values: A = 1.8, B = 0.09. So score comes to 0.03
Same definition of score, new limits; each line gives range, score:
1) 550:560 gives 0.05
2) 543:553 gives 0.14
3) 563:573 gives 0.01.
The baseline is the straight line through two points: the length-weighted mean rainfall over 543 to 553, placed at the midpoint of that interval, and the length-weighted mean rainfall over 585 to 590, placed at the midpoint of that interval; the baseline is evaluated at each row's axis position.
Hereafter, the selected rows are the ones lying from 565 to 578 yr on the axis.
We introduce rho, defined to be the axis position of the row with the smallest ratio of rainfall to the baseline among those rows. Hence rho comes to 566.5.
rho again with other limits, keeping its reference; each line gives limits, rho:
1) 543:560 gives 556.5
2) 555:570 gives 556.5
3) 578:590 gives 589.0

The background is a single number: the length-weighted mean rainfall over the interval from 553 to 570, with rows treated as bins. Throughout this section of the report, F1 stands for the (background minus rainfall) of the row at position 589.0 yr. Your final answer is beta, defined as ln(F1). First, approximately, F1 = 0.049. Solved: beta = -3.03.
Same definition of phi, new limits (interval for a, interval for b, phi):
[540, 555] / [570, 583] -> -4.6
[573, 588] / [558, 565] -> -3.7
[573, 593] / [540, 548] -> -4.6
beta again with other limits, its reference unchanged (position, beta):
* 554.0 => -3.26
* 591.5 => -3.26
